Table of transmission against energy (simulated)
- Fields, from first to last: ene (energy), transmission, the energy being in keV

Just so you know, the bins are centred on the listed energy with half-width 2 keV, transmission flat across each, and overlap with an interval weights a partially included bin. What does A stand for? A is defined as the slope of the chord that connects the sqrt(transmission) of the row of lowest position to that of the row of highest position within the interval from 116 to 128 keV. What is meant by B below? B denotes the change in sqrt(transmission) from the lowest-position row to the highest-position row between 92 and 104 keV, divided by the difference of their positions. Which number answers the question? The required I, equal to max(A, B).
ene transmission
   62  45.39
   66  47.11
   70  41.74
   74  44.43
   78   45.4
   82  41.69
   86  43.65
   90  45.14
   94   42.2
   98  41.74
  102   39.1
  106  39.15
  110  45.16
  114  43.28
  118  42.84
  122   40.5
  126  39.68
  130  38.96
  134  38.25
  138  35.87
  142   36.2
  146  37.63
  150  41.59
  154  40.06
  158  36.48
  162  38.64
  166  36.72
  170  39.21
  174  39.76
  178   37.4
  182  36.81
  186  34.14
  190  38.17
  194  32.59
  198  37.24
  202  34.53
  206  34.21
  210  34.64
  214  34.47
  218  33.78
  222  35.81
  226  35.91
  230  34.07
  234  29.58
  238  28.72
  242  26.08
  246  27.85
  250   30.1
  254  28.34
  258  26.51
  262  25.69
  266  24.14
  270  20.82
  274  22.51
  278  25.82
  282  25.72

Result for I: -0.03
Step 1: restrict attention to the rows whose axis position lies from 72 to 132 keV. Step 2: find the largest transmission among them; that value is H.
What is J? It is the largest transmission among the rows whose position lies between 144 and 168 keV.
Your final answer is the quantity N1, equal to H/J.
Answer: 1.09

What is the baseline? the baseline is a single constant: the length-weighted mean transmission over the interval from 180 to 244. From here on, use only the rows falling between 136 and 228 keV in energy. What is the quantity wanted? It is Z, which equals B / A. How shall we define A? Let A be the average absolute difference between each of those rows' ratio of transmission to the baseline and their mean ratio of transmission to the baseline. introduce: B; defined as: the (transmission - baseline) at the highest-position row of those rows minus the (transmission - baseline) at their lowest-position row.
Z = 1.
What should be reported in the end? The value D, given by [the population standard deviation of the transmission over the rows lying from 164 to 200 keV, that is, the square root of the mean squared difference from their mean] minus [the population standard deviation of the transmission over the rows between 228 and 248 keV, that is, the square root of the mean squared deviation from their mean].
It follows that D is -0.52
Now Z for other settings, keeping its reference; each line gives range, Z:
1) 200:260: -84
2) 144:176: 52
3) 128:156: 24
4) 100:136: -14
